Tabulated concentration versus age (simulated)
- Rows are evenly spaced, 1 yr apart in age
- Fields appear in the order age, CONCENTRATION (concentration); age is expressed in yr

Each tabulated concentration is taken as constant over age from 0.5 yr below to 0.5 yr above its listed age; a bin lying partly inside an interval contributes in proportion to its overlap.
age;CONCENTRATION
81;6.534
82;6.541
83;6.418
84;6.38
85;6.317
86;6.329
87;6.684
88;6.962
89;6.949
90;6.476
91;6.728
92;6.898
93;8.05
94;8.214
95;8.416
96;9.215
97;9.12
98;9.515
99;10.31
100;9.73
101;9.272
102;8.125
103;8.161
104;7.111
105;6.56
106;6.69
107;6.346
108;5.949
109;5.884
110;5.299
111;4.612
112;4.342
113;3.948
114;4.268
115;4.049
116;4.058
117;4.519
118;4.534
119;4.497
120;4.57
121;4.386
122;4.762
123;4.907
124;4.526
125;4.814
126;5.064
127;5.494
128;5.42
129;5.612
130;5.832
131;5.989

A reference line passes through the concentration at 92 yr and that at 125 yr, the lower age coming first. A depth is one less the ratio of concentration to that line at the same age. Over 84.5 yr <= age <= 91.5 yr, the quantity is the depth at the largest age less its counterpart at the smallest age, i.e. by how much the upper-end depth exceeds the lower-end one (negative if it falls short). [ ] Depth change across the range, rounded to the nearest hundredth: -0.11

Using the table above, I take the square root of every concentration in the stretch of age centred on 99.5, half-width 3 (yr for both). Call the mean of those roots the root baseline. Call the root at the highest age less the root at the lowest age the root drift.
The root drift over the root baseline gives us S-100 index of -0.06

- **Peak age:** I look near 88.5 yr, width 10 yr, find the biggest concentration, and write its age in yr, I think 93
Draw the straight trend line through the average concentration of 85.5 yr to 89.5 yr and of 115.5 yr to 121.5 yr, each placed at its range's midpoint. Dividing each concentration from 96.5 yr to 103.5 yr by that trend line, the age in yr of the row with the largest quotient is 99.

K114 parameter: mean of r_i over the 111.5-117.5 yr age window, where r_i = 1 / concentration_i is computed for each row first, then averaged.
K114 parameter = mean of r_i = 0.24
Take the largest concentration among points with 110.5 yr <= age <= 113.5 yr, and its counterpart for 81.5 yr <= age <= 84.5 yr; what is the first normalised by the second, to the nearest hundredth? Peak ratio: 0.71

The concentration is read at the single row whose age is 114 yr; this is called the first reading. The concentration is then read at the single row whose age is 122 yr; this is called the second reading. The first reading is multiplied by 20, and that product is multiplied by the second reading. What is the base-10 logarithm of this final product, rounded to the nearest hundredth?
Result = 2.61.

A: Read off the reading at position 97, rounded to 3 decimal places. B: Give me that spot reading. 9.120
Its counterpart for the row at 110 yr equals 5.299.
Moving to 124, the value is 4.526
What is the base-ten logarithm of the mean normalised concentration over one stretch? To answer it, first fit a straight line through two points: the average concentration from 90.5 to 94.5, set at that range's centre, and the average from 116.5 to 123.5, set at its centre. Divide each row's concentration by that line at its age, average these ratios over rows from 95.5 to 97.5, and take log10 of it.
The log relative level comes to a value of 0.11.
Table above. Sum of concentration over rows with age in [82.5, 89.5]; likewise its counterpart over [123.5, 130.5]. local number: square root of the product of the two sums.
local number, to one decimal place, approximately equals 41.1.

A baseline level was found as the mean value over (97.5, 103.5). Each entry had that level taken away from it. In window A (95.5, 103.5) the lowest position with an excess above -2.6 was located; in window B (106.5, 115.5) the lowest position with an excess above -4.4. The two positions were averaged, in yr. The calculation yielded 101.5 yr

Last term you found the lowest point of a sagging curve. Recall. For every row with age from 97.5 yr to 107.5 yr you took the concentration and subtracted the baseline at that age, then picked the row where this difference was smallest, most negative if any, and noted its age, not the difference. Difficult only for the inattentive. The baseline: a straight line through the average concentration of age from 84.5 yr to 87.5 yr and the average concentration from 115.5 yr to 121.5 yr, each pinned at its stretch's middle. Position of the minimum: 107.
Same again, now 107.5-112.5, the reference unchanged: 112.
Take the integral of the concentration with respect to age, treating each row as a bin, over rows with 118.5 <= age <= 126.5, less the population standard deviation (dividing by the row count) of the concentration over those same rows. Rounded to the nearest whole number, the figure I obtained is 37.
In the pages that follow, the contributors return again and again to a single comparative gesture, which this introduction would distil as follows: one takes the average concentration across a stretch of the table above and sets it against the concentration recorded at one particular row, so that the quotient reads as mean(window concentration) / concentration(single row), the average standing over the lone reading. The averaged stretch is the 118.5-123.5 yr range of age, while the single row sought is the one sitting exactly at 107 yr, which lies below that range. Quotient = 0.73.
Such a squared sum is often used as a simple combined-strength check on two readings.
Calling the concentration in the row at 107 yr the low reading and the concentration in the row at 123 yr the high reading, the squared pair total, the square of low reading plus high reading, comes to 127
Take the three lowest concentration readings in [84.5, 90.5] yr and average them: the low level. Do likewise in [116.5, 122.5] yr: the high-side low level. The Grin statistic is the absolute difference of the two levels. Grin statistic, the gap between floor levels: 1.9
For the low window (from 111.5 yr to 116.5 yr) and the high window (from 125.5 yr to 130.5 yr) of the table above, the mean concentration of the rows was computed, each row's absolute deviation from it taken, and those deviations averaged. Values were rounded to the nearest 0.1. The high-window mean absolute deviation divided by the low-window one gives 1.4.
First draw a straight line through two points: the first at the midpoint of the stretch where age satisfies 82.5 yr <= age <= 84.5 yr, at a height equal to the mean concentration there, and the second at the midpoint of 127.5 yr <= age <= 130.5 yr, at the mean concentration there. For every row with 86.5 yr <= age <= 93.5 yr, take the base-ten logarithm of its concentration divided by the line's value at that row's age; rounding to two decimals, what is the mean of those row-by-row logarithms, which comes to 0.04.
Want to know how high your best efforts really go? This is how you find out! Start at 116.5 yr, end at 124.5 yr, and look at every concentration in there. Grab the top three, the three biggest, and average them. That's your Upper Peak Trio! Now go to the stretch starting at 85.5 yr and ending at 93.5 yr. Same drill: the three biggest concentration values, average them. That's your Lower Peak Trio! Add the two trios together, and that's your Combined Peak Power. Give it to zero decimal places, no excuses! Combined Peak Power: 12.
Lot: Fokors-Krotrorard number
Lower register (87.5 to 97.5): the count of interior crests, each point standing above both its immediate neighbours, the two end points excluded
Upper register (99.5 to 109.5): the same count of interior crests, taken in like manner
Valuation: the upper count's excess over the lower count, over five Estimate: 0.20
